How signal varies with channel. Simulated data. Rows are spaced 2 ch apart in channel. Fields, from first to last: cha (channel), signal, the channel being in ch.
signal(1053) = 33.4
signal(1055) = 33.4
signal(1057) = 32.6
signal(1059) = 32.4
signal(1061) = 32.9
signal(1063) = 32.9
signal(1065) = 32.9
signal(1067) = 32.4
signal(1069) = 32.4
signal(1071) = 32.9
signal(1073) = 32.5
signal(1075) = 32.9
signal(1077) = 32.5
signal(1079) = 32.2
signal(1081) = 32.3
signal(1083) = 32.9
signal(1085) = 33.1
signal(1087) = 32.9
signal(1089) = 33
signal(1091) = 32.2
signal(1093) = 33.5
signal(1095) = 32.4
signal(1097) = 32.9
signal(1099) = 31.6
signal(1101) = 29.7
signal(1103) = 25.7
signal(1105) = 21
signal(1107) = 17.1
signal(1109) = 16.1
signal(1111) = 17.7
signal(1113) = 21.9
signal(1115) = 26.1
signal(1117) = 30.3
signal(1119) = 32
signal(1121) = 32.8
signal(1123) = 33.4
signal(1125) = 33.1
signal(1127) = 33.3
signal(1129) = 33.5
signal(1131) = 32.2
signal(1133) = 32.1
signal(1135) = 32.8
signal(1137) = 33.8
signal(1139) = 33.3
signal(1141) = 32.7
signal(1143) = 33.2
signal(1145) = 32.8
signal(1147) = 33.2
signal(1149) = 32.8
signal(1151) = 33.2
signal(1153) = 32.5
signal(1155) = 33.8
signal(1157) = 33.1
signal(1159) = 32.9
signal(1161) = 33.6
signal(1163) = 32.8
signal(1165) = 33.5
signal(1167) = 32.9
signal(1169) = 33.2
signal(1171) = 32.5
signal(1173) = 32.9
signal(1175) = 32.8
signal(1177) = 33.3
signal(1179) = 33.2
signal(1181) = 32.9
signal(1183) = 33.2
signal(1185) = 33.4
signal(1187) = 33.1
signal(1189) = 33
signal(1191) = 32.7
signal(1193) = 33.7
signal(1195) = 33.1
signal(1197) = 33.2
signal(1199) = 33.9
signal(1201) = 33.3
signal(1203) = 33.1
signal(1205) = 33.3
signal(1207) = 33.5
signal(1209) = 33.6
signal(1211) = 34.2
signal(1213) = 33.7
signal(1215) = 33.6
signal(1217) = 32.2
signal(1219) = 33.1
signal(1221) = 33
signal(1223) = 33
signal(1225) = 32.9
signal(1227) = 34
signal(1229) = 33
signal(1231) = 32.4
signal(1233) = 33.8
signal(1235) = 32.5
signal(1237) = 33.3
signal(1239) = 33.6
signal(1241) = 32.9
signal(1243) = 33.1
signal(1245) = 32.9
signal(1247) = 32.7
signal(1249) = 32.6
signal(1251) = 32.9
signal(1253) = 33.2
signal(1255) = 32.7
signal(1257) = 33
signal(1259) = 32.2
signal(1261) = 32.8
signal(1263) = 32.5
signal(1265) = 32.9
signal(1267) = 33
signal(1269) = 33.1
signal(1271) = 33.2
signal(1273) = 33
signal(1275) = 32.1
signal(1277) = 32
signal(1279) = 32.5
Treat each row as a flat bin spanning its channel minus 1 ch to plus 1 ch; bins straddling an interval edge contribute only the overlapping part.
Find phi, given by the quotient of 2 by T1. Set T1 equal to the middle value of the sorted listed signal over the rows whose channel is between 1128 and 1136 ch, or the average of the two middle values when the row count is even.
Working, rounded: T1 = 32.5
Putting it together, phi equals 0.0615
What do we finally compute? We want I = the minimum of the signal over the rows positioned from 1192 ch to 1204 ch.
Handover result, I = 33.1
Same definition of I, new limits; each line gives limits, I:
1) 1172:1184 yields 32.8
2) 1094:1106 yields 21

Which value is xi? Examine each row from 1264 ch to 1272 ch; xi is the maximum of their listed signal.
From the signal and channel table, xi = 33.2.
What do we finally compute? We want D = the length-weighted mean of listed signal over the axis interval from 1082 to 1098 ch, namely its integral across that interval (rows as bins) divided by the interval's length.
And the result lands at 32.9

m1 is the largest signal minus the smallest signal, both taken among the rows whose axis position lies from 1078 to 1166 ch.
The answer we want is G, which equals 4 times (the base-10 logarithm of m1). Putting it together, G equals 4.99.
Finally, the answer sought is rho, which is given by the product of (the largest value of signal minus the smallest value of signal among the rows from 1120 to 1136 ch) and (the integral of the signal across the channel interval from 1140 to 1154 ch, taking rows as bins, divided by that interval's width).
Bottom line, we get 46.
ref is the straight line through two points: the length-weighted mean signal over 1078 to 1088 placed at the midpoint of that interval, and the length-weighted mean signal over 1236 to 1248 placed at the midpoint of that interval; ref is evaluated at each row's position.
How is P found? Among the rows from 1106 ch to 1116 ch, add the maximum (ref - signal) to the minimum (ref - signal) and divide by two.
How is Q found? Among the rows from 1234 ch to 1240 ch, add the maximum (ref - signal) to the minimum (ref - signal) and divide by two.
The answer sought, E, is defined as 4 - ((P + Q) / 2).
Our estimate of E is -1.8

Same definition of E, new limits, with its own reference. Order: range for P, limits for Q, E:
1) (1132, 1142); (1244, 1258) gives 4.0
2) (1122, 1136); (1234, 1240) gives 4.0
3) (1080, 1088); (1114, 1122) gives 2.4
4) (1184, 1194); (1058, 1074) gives 4.1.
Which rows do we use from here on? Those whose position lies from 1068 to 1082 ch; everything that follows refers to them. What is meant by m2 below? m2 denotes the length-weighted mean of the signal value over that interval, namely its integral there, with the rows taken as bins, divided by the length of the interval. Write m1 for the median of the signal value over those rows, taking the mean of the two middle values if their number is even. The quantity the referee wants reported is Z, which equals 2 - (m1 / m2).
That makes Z 1.00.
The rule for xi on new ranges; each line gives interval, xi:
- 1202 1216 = 34.2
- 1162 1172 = 33.5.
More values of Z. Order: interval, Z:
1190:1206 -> 1.00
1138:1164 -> 1.00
